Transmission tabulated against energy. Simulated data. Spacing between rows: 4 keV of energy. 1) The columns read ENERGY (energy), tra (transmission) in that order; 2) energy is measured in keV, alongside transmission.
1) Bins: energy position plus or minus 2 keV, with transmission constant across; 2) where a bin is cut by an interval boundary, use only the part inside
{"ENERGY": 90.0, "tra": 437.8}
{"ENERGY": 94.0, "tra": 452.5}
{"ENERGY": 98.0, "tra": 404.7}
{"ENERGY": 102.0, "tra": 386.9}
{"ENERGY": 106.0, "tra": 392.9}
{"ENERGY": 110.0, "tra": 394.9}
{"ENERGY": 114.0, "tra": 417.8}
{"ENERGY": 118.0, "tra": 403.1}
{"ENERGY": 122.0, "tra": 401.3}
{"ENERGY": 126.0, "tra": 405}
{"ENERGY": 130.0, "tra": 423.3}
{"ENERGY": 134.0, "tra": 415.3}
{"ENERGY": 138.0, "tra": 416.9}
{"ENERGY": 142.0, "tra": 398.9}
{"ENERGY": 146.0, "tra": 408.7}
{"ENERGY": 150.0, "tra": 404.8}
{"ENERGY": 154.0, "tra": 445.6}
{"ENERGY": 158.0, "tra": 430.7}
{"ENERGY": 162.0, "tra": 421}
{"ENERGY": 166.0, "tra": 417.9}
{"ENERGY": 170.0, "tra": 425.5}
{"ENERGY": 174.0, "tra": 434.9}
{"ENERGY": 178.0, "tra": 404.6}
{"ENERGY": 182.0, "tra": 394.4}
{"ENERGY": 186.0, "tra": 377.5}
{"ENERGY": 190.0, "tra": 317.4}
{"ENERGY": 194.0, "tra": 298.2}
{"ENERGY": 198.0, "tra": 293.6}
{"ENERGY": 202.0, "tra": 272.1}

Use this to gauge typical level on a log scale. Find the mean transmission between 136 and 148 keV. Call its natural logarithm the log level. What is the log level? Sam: 6.01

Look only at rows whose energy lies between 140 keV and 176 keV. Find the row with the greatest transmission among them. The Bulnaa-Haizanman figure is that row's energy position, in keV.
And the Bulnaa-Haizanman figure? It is 154.0 keV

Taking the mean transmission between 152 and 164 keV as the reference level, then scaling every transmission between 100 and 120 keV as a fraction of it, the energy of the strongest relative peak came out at 114.0 keV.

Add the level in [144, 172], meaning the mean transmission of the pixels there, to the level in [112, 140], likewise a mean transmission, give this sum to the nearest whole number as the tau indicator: 834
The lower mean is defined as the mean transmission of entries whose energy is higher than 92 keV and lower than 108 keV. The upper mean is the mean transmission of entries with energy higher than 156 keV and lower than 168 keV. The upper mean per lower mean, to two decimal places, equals 1.03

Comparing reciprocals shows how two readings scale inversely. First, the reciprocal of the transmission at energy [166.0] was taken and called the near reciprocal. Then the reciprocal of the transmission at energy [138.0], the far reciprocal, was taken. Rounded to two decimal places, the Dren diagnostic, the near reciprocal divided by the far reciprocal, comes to 1.00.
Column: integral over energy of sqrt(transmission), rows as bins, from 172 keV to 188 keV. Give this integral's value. 321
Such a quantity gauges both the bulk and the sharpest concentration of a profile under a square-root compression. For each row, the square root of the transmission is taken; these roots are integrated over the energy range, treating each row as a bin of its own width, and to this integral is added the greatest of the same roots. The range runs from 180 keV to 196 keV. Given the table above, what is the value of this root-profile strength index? 317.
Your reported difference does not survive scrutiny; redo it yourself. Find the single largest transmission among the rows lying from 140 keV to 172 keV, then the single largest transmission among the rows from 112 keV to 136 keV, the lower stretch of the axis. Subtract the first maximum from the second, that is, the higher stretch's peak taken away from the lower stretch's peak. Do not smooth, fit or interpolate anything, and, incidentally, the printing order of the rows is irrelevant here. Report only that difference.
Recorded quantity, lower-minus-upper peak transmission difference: -22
